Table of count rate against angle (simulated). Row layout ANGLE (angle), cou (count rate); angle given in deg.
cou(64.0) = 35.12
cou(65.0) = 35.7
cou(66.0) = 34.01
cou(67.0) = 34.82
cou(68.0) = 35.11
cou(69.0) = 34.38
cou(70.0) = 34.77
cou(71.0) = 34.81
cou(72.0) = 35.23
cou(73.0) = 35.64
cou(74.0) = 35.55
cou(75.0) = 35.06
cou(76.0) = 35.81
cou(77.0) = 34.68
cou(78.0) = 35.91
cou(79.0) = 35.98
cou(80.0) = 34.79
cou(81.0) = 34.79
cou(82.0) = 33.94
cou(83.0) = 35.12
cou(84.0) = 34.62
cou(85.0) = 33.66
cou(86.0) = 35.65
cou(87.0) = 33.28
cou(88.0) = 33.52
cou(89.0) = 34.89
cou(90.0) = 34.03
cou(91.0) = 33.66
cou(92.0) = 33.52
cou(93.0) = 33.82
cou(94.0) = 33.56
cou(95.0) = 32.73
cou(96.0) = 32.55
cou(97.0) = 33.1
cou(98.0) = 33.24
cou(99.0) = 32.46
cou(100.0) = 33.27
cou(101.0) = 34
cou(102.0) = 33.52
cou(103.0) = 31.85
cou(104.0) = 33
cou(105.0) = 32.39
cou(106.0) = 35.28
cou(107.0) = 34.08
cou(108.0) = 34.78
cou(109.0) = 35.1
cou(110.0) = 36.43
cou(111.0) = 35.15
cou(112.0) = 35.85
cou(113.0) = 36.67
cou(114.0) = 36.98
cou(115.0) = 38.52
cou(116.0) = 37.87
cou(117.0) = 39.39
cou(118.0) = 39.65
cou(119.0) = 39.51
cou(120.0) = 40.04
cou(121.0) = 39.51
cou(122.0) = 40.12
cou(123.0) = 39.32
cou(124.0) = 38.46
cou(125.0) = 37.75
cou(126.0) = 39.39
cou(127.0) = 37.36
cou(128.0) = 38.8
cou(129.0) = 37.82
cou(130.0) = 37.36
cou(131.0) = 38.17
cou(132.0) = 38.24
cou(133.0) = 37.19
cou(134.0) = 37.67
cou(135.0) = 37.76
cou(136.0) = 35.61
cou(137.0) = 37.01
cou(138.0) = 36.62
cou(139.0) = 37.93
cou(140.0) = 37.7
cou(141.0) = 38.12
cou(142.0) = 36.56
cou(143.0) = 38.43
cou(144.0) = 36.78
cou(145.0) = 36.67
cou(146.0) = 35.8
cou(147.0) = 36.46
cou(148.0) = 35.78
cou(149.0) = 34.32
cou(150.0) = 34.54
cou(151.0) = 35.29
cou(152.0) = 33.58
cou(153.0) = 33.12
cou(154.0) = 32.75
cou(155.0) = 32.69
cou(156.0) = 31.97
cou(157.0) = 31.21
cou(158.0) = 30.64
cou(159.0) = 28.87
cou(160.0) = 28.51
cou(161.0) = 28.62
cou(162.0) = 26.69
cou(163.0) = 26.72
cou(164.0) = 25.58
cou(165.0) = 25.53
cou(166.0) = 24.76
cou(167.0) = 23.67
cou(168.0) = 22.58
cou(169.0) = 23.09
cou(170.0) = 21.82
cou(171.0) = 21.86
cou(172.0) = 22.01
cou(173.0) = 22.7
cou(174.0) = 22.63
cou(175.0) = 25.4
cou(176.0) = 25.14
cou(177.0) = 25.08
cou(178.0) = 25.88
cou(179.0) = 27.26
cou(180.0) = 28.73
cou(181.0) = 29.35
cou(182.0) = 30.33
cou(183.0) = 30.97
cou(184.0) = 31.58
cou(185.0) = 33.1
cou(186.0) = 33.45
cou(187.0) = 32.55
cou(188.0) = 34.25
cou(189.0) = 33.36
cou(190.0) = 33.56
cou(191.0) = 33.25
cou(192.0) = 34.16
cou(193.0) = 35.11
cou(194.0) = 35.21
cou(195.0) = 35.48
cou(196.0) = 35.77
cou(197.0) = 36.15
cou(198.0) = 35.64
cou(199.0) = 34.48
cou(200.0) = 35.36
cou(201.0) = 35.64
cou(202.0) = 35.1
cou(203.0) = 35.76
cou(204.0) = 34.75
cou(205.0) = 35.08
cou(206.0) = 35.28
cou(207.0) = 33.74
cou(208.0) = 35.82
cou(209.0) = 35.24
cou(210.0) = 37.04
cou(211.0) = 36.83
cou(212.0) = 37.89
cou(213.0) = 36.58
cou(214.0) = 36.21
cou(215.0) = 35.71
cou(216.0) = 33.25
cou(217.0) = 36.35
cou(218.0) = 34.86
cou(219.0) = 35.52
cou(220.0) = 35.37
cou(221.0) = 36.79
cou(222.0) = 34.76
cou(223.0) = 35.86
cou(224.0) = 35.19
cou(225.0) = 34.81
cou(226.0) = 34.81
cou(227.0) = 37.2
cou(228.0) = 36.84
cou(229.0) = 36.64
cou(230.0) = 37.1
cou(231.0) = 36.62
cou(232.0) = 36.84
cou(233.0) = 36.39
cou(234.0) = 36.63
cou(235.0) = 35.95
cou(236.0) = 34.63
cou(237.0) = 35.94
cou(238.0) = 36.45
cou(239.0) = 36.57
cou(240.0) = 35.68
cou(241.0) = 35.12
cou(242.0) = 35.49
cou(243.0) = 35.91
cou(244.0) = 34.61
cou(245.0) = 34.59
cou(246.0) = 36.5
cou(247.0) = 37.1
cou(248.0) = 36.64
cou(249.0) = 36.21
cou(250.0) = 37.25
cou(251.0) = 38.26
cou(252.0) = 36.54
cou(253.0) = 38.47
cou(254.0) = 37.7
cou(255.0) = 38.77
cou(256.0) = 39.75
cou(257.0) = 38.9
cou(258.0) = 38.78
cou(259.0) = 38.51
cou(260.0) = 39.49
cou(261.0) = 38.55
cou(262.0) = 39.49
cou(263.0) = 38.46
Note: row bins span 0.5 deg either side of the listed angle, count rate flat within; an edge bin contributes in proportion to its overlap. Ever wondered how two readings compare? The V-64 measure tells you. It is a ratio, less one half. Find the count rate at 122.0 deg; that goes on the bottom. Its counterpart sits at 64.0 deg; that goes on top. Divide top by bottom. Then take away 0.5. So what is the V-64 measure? 0.38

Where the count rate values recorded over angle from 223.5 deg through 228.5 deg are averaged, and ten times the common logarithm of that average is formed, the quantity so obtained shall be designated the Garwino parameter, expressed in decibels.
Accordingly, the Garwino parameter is 15.5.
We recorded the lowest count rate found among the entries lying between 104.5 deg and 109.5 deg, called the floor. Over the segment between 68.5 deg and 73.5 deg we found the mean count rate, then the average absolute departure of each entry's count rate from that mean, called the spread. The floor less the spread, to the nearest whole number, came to 32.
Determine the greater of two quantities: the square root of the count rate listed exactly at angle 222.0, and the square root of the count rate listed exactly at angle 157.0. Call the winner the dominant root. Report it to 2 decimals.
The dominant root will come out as 5.90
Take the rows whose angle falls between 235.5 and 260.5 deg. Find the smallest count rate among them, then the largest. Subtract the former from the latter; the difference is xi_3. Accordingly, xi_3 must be 5.2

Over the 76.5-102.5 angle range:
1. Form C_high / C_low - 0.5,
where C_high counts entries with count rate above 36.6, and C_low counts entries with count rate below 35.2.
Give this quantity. -0.5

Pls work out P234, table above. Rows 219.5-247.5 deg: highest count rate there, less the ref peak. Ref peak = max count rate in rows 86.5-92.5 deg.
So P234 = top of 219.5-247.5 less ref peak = 2.3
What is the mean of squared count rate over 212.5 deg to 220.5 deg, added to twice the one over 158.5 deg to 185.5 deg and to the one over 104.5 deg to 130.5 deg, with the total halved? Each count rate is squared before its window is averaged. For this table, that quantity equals 2032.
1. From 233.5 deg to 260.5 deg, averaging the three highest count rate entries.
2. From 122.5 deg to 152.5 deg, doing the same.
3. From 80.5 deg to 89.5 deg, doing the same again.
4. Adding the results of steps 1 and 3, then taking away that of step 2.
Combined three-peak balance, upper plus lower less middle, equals 35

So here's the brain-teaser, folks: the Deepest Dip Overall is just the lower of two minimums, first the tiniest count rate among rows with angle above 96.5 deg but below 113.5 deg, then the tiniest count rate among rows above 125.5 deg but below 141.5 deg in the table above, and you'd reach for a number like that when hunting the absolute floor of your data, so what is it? 32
